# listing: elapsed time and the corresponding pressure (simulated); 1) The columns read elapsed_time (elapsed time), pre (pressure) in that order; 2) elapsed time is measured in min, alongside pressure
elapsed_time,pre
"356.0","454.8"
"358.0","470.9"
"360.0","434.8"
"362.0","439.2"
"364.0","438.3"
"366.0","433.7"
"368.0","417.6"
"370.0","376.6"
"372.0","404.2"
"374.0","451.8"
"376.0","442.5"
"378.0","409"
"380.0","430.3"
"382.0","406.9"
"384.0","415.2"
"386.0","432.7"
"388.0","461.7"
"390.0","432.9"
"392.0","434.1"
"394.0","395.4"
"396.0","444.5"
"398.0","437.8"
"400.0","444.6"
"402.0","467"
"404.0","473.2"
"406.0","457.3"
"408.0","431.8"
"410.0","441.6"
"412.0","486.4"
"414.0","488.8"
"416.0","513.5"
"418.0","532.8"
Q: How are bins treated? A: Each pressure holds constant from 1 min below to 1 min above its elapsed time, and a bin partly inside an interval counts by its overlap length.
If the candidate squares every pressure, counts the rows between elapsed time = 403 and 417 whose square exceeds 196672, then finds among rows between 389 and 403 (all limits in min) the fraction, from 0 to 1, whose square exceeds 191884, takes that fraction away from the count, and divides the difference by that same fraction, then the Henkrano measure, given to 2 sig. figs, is 11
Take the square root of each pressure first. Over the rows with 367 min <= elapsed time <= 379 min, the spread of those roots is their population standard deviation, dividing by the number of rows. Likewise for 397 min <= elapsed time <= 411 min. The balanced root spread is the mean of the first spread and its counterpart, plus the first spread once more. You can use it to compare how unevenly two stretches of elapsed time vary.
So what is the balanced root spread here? 1.1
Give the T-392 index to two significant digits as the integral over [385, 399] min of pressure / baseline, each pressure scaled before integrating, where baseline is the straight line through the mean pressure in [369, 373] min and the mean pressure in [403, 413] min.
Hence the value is 14 min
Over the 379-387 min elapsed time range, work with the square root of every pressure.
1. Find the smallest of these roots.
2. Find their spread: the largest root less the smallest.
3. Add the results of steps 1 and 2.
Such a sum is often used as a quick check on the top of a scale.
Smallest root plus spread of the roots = 20.8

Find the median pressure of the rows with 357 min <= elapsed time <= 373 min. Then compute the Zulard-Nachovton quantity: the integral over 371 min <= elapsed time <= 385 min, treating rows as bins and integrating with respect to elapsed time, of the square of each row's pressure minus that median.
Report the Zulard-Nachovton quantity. 6086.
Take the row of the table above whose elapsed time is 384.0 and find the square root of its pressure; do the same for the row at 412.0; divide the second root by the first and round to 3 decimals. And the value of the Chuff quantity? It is 1.082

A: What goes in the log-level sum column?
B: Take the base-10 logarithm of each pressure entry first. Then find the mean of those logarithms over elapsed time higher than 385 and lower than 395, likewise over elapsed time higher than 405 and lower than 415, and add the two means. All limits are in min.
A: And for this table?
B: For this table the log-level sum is 5.30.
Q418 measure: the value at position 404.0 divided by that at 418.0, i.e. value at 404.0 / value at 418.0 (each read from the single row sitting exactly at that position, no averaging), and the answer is 0.888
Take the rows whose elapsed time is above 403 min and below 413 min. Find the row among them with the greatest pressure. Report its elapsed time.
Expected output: 412.0 min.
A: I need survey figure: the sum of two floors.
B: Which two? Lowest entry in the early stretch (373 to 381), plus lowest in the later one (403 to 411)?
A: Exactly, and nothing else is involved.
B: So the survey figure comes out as 841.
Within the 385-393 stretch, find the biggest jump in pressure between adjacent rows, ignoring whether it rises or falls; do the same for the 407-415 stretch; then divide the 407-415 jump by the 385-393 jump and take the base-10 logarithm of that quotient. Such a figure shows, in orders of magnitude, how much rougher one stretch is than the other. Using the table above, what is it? 0.19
